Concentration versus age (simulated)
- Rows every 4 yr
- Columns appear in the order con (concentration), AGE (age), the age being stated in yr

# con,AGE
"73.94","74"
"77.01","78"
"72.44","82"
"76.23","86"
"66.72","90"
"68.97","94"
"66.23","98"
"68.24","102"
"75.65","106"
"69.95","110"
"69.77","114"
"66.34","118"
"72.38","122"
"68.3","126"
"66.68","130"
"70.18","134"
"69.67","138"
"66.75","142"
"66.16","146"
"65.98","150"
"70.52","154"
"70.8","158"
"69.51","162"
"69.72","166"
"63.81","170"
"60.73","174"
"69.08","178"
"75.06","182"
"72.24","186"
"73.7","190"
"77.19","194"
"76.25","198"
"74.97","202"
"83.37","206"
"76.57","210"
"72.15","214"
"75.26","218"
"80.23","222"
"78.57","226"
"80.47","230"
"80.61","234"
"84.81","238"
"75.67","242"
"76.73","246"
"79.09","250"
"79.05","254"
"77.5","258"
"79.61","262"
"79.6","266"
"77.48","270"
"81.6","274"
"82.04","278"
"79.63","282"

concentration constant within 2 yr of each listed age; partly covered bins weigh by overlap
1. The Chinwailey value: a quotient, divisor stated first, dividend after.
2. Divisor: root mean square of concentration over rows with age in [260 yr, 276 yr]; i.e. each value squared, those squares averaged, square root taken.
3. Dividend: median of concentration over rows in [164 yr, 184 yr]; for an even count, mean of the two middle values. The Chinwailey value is 0.868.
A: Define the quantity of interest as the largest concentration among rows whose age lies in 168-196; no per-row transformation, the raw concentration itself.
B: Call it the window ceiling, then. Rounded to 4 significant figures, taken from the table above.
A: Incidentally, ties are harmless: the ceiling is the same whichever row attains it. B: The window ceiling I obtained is 77.19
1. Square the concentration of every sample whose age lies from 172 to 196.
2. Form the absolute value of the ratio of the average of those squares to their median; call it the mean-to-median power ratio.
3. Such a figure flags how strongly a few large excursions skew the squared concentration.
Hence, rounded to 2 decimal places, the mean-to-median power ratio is 0.96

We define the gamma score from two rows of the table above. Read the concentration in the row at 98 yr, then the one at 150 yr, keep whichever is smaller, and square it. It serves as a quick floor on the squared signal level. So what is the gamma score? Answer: 4353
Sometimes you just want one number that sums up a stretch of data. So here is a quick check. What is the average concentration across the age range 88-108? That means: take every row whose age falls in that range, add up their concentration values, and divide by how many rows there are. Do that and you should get 69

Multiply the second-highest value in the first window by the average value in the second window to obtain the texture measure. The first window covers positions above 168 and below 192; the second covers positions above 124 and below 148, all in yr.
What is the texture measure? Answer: 5008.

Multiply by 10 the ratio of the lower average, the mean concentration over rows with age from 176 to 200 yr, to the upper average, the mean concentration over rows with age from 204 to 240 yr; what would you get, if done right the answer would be 9.3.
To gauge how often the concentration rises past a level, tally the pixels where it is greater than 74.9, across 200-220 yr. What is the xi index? 4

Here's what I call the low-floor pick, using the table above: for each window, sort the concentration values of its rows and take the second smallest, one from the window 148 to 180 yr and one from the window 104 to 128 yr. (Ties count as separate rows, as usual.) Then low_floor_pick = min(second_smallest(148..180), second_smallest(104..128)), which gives 63.8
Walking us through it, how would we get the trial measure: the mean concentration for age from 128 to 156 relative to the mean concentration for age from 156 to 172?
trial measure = 0.993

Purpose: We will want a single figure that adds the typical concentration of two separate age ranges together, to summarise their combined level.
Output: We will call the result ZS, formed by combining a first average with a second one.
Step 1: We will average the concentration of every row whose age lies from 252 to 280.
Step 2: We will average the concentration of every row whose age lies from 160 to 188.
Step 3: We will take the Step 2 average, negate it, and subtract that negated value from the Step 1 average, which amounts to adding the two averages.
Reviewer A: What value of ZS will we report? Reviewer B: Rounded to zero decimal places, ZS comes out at 148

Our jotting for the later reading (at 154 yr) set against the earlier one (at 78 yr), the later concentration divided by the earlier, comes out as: 0.92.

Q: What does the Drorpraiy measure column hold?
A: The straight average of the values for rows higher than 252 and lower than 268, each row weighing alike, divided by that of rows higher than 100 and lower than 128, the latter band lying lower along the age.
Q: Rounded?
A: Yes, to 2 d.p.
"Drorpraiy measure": 1.13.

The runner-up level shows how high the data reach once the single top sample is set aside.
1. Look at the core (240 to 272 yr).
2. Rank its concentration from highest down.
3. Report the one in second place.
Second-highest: 79.6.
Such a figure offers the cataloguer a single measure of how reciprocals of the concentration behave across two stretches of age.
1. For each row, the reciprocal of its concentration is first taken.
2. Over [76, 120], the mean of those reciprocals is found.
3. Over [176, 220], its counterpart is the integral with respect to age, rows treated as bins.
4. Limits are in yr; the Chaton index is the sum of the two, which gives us 0.601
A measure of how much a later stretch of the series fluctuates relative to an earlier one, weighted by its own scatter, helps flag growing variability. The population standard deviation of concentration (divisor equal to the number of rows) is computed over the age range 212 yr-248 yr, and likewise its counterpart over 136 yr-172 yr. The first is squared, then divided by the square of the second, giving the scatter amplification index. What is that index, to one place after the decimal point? 2.3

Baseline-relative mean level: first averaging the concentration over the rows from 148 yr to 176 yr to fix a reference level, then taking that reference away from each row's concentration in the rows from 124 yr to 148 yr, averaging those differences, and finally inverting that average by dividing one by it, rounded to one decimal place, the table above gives 1.5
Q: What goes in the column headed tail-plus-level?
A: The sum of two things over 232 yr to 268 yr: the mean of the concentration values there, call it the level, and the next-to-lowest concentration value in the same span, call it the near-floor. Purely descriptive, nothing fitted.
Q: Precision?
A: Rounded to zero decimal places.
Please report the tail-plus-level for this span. 156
